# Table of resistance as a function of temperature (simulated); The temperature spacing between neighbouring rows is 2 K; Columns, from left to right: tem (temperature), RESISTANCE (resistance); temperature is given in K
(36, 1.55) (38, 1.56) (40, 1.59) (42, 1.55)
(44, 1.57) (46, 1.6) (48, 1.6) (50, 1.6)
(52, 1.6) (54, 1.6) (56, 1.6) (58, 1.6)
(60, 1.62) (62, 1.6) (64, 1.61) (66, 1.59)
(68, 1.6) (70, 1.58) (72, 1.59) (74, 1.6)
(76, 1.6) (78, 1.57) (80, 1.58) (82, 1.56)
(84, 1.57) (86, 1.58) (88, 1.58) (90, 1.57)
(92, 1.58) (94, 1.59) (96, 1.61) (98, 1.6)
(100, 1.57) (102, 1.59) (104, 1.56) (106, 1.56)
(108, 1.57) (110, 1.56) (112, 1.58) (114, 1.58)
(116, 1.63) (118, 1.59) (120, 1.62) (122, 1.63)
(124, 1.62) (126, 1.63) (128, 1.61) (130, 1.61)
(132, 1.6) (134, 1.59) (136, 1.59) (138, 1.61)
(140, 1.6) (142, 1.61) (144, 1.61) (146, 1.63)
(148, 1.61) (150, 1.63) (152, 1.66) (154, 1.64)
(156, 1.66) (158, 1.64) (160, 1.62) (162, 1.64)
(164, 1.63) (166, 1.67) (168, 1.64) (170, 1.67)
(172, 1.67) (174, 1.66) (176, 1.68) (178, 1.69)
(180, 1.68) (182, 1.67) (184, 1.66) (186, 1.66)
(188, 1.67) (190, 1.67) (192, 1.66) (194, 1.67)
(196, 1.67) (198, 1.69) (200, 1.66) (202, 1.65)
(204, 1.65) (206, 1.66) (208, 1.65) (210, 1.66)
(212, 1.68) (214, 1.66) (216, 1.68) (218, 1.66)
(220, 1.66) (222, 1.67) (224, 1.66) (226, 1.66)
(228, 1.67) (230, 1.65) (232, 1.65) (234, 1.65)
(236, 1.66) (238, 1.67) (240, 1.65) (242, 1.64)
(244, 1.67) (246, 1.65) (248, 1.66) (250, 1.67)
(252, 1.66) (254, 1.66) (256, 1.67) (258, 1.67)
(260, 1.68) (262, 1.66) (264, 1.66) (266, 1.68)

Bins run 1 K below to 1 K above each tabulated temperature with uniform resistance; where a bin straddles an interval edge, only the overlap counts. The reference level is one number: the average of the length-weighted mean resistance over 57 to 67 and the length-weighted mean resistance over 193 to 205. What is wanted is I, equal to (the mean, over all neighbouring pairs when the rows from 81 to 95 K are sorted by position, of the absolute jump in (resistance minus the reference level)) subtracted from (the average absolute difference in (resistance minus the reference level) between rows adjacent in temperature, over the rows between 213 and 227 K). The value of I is 0.002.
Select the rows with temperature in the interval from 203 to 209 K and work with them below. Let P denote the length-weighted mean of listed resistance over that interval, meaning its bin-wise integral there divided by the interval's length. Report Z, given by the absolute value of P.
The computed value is 1.65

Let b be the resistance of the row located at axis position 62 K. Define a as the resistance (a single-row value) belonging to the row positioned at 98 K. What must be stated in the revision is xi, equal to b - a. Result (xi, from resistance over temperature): 0.000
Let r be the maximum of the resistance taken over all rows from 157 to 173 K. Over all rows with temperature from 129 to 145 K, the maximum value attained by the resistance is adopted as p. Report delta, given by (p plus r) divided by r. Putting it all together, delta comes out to 1.96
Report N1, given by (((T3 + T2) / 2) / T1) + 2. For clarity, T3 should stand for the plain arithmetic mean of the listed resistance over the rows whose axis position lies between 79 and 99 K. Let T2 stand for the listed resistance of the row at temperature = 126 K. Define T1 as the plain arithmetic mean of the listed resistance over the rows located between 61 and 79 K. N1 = 3.01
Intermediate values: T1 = 1.59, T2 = 1.63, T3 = 1.58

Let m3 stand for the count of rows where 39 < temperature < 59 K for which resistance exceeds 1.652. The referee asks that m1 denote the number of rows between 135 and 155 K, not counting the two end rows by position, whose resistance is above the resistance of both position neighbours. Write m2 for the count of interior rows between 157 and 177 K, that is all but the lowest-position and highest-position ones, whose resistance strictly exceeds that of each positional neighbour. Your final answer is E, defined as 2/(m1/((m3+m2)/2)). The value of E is 0.7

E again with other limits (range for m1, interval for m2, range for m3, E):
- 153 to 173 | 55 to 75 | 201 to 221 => 3.3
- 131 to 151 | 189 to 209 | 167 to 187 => 5.5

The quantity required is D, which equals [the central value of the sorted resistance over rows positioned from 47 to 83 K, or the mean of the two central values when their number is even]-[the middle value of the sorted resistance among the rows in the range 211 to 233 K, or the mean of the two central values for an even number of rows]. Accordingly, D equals -0.06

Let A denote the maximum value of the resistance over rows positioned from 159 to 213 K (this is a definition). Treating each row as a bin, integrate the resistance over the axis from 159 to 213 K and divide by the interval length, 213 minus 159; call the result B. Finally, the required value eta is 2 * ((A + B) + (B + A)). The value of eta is 13.4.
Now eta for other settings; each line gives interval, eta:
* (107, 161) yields 13.1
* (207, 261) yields 13.4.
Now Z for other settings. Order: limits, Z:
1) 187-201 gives 1.67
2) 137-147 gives 1.61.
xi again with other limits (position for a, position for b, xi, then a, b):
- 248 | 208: -0.010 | 1.66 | 1.65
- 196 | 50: -0.070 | 1.67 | 1.6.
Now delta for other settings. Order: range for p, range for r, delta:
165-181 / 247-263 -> 2.01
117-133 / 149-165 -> 1.98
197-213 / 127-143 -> 2.05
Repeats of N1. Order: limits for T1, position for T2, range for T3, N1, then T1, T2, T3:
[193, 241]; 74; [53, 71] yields 2.96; 1.66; 1.6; 1.60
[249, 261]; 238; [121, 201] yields 2.99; 1.67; 1.67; 1.64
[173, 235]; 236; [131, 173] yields 2.99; 1.66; 1.66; 1.63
